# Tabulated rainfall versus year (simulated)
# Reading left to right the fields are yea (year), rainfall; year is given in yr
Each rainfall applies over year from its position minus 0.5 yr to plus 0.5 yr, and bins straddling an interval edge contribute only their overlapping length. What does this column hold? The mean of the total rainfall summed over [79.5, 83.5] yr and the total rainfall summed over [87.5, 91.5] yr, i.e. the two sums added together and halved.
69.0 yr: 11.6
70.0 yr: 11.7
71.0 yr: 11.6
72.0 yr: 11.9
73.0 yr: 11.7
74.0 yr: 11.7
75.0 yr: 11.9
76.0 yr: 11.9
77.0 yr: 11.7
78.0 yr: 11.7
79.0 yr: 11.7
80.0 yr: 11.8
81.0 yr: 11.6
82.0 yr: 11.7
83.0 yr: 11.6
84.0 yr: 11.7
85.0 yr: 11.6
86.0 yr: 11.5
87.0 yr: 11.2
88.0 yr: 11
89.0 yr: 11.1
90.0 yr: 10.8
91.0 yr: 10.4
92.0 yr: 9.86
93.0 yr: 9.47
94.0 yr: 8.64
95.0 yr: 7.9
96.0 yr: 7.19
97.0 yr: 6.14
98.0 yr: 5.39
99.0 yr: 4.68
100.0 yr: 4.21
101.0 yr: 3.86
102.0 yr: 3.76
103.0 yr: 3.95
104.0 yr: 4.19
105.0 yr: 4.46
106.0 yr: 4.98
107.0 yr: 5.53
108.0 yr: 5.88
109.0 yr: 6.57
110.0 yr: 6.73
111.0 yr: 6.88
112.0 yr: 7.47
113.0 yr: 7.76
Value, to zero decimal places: 45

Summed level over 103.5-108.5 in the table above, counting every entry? 25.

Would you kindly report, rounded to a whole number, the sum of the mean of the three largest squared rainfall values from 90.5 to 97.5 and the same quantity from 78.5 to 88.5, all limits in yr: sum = 236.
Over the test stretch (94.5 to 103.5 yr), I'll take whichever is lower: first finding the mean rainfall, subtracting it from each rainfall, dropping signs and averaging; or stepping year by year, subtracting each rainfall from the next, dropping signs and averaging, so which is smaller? 0.54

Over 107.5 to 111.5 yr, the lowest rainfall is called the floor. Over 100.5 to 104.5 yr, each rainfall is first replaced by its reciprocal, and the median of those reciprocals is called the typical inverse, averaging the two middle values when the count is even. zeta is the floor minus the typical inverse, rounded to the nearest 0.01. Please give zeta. 5.62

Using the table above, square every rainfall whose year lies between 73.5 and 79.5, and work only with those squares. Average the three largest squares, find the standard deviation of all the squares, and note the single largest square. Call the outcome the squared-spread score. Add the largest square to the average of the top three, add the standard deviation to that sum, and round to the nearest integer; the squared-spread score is 284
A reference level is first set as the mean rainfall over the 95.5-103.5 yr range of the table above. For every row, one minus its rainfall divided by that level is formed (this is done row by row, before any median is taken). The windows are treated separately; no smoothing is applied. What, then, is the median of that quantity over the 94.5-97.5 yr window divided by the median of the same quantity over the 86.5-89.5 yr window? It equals 0.37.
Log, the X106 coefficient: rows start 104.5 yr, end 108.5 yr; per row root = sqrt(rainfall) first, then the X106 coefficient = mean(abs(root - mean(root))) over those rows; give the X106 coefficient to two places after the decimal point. 0.11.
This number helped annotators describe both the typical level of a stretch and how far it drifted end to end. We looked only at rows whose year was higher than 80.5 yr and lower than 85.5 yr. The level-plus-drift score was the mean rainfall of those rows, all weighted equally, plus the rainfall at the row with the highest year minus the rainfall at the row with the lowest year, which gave 12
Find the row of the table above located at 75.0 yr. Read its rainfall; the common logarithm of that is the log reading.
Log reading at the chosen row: 1.08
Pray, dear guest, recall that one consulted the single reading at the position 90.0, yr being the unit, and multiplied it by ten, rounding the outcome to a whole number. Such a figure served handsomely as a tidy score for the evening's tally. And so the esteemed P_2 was 108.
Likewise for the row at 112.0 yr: 75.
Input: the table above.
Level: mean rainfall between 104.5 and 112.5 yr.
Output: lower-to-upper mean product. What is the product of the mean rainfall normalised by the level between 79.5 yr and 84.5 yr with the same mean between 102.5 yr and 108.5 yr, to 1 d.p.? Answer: 1.5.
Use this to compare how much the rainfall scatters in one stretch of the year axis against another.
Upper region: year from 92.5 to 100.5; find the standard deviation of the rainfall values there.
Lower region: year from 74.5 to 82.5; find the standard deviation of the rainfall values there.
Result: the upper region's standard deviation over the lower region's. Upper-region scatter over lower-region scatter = 18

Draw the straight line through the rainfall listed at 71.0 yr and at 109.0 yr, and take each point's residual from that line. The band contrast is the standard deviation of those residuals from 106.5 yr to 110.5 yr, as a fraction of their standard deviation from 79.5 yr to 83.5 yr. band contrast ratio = 6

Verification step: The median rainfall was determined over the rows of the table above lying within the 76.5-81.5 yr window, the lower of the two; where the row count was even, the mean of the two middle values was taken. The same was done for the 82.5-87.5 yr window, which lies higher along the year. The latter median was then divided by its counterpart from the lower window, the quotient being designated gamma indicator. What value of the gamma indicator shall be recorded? 1.0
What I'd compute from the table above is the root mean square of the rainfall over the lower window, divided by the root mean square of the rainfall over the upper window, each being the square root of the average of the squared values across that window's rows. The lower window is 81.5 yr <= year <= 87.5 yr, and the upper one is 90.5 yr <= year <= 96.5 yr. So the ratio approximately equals 1.3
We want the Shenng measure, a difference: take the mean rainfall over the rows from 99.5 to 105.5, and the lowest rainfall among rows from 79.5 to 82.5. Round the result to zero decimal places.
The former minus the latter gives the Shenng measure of -8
